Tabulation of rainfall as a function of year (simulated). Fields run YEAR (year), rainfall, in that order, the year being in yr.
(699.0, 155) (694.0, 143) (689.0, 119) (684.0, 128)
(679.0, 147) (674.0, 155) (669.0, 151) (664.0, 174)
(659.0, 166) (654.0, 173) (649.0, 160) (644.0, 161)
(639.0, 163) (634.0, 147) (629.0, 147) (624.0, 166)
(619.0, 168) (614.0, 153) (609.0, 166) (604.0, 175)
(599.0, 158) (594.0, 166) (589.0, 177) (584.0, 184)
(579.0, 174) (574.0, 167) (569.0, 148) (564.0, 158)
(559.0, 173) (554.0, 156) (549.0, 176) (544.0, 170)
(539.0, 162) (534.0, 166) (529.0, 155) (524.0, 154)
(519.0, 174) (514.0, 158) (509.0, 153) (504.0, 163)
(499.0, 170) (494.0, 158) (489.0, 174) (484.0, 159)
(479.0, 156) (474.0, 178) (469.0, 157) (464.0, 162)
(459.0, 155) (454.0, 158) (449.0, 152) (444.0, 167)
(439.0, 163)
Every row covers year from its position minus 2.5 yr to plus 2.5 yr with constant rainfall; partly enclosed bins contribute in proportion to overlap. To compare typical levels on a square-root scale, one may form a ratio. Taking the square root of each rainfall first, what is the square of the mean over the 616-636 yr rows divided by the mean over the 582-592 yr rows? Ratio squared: 0.87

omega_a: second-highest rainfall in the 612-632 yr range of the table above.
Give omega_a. 166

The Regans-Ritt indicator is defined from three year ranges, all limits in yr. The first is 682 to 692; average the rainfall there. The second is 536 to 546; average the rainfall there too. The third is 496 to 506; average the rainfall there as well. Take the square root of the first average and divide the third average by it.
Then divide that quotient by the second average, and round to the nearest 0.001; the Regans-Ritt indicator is 0.090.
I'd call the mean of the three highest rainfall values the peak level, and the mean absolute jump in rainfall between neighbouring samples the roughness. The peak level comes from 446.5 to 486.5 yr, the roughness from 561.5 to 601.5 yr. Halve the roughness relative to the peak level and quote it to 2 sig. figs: 0.031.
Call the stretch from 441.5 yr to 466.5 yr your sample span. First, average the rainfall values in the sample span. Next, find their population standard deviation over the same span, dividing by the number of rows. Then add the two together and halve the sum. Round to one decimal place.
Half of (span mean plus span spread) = 82.0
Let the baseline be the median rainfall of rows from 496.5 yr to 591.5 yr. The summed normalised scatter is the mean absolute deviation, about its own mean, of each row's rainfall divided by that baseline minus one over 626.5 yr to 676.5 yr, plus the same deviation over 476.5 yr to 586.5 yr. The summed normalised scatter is 0.095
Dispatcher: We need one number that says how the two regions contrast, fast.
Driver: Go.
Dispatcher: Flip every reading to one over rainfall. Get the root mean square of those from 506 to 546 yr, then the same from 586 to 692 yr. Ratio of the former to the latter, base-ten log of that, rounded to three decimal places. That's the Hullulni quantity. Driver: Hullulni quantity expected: -0.014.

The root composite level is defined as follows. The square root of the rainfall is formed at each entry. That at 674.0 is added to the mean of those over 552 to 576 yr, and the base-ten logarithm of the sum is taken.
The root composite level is 1.400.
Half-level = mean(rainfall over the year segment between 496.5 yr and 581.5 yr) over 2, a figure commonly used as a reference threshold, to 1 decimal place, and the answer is 81.7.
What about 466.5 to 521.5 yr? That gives 81.8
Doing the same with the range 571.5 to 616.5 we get 84.4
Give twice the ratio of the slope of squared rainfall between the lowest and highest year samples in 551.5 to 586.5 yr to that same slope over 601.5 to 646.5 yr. -5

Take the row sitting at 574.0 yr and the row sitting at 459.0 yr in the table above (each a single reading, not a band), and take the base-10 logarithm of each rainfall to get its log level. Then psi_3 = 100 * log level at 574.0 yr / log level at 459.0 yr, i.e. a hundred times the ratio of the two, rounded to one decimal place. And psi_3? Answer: 101.5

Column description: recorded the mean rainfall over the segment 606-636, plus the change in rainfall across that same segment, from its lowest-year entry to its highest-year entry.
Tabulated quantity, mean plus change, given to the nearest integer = 139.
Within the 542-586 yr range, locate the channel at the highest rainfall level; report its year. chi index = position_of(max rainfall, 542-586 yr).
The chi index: 584.0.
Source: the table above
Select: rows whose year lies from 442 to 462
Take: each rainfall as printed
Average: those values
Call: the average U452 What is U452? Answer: 158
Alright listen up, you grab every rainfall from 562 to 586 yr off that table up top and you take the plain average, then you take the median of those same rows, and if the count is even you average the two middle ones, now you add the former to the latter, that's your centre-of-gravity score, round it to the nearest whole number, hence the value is 333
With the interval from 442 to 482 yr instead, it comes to 318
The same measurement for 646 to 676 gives 326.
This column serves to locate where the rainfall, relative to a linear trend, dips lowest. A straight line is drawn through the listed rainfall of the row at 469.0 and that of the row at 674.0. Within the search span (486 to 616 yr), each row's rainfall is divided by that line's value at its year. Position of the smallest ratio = 569.0 yr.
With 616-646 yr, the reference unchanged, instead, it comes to 629.0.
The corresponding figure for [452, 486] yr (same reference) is 459.0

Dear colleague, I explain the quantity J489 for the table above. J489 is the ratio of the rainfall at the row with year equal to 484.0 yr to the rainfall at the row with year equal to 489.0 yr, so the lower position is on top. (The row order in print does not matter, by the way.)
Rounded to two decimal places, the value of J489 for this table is 0.91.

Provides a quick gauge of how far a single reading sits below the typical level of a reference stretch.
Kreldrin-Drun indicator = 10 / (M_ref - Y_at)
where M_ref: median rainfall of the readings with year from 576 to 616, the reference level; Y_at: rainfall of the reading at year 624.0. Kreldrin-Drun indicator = 2.50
